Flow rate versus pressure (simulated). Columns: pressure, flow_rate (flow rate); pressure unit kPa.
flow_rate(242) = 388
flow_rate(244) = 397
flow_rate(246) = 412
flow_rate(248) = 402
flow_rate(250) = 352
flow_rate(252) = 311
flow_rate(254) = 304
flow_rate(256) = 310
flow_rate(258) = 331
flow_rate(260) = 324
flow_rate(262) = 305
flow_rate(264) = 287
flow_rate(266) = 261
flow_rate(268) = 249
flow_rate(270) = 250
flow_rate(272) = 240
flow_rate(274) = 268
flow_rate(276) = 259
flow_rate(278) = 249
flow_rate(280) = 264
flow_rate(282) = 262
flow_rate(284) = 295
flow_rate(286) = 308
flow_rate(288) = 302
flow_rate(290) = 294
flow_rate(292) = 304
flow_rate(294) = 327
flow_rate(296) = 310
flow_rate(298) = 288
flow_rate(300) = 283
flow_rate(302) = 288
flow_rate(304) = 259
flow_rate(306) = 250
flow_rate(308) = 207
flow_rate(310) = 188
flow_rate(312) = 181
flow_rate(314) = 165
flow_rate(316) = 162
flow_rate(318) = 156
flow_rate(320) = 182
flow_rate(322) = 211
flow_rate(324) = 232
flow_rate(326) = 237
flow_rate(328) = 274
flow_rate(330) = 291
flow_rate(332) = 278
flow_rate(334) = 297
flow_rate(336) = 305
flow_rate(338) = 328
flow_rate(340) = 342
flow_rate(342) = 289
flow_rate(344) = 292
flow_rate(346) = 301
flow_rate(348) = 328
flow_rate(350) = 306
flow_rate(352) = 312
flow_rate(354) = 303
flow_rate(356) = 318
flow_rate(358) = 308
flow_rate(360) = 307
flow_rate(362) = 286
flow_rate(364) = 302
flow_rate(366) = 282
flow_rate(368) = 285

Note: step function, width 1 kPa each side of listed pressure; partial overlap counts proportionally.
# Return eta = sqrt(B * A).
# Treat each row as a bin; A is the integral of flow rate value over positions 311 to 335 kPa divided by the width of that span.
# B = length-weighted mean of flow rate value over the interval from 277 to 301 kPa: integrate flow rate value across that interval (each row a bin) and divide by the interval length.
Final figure 254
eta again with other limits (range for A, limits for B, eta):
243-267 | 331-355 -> 320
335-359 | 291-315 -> 281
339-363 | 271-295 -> 294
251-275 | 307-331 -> 244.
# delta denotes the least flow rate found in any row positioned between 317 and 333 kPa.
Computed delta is 156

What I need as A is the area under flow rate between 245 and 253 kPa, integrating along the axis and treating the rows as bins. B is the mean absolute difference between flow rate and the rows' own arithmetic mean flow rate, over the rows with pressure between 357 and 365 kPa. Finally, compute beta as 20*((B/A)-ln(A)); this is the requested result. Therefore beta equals -160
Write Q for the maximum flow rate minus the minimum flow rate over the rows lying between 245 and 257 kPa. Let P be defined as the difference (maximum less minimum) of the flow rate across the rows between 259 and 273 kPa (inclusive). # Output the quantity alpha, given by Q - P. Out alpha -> 24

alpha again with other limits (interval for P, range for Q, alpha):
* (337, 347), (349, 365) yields -21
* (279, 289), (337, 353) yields 7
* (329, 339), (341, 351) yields -11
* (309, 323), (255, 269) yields 27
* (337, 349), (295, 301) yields -26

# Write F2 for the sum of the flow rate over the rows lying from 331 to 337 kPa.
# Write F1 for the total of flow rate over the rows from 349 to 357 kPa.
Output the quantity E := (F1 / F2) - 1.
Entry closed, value 0.4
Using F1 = 1239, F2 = 880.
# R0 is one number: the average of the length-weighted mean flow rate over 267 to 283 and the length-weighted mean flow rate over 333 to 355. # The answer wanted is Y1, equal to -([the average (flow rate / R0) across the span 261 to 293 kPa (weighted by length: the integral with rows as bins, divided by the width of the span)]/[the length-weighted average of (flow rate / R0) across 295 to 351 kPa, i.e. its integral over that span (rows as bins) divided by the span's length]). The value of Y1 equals -1.06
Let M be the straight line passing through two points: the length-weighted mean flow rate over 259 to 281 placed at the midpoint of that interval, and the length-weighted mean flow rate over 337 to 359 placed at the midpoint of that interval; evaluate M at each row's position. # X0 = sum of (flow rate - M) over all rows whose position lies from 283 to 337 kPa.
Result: -975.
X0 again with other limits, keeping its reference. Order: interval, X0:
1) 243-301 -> 923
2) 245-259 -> 610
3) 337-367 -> -102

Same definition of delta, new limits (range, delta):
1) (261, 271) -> 249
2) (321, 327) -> 211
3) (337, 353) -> 289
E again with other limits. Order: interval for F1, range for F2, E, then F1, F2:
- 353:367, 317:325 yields 1.7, 2106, 781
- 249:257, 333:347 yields -0.4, 1277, 2154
